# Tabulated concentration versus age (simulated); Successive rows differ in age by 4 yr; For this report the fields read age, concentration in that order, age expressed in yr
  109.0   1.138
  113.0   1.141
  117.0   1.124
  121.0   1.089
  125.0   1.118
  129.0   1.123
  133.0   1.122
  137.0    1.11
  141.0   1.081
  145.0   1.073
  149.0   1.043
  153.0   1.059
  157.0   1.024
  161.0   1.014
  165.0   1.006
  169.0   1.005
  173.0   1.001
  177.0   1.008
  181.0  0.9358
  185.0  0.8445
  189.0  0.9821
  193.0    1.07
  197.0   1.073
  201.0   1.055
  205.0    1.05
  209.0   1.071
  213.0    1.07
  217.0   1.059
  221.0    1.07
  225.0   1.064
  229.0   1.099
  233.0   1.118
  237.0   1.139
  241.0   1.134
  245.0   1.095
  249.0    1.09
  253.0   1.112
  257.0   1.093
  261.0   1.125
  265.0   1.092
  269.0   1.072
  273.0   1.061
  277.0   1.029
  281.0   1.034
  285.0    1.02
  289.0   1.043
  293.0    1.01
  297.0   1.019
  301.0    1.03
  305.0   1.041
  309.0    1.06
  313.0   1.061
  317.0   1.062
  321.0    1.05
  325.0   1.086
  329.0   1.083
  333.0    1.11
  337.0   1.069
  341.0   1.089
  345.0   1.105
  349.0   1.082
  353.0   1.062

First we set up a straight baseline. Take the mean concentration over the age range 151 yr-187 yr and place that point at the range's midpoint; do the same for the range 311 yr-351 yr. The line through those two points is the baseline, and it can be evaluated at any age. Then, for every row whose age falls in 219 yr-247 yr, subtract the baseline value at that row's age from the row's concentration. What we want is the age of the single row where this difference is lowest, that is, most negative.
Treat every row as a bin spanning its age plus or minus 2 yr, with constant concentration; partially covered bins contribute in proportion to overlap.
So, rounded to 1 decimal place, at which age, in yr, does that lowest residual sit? 225.0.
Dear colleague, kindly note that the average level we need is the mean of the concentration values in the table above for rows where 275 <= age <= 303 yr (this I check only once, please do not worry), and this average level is 1.03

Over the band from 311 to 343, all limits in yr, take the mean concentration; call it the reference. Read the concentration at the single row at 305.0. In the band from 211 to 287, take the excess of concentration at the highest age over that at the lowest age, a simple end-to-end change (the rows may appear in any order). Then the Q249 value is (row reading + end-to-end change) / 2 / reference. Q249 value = 0.460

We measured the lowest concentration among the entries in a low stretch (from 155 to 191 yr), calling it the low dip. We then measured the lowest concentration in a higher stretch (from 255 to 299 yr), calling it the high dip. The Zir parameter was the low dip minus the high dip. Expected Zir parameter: -0.17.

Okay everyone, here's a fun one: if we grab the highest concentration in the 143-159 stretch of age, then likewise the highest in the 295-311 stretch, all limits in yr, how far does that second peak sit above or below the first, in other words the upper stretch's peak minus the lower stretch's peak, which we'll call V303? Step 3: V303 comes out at -0.013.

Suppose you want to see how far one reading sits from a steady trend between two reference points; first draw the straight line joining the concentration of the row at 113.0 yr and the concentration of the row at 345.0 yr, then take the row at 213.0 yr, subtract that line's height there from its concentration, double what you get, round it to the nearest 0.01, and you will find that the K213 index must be -0.11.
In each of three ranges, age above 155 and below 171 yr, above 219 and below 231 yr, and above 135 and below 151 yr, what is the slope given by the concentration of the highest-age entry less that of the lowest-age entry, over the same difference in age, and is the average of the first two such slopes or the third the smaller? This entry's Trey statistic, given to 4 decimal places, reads -0.0056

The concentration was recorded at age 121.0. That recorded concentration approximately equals 1.089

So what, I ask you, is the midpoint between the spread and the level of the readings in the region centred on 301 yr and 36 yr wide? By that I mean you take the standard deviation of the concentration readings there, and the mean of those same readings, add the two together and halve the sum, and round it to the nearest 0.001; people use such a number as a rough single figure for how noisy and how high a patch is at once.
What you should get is 0.529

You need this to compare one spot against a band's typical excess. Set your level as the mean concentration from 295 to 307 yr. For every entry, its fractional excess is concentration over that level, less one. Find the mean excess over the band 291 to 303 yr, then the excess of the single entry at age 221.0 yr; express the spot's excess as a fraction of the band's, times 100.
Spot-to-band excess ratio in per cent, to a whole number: -387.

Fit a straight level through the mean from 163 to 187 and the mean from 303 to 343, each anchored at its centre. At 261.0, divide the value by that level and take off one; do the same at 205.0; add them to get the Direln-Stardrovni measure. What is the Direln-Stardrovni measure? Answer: 0.16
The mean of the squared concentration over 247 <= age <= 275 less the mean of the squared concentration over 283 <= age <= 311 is 0.13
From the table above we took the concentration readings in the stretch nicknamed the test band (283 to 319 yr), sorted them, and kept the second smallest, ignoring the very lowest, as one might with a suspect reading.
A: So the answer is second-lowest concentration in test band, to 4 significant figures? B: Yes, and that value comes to 1.019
